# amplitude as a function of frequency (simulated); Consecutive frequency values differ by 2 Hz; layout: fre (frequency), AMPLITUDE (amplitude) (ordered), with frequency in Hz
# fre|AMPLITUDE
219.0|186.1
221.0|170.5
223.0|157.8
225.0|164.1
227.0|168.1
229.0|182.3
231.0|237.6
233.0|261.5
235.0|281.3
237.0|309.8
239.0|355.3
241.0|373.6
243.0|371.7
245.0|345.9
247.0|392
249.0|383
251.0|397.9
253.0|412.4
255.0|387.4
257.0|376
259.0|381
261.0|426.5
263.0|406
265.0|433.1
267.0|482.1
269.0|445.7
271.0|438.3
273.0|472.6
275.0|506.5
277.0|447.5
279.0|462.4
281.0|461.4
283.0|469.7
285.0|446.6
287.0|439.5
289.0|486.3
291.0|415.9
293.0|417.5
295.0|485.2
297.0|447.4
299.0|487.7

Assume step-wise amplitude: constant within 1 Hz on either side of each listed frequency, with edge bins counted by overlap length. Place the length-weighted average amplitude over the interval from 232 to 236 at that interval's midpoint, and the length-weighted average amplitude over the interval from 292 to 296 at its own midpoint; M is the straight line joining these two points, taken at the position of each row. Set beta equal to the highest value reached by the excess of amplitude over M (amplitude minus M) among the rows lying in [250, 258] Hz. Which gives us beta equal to 84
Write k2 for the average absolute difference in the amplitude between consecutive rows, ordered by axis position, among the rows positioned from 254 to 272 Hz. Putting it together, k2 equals 25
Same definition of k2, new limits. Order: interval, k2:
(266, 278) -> 34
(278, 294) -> 23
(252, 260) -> 14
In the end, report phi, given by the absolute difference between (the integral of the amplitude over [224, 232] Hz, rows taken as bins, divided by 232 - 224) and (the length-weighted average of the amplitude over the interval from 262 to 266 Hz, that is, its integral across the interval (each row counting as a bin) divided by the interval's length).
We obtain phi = 232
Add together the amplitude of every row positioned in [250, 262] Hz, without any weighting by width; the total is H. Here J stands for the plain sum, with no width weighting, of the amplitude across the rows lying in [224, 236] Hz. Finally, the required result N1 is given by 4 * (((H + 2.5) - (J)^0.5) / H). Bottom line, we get 3.94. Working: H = 2381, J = 1295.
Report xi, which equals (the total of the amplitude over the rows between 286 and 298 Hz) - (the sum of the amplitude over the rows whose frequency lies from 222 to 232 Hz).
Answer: 1782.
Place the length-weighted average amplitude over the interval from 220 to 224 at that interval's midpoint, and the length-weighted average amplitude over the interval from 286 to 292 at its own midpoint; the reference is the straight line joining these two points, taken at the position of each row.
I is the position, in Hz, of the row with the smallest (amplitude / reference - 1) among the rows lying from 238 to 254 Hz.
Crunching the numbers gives 245.0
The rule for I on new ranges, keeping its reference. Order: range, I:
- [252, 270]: 259.0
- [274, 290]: 287.0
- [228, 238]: 229.0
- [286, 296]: 293.0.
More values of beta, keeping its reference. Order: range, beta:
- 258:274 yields 112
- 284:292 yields 50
